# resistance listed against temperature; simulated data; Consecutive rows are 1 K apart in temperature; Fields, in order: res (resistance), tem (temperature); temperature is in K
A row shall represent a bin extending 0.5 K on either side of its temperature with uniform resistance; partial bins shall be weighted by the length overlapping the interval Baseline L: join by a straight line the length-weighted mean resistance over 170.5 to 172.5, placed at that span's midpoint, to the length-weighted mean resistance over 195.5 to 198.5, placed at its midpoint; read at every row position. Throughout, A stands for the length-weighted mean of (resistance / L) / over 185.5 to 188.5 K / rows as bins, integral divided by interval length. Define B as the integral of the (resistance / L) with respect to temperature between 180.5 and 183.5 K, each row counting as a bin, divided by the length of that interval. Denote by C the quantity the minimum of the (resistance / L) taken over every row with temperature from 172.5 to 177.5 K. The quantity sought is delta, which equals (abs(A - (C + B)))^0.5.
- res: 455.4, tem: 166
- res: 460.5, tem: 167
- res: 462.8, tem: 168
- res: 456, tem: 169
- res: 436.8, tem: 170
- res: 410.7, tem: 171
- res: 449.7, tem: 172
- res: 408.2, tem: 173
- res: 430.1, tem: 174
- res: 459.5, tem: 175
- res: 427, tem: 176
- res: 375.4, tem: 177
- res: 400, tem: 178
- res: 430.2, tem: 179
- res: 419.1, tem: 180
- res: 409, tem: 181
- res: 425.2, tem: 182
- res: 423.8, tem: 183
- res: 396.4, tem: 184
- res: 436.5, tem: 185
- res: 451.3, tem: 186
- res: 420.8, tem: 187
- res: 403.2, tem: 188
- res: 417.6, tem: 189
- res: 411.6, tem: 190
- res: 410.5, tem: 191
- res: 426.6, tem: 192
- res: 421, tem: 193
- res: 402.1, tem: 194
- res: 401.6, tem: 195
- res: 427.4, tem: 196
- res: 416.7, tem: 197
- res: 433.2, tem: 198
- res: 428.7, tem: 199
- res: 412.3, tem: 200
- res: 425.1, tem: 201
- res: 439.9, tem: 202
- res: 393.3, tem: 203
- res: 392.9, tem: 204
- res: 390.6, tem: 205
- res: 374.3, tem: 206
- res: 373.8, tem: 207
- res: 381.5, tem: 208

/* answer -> 0.93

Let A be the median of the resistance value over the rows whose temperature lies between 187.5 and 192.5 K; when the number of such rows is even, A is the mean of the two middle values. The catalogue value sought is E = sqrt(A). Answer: 20.29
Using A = 412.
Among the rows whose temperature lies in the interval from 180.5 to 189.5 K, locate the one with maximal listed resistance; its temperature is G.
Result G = 186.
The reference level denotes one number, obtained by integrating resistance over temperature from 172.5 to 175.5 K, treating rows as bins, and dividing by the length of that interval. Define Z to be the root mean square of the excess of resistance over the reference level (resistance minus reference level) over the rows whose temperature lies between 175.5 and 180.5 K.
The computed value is 30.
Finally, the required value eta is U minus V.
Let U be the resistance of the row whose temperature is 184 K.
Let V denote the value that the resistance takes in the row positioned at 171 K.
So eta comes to -14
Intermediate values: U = 396.4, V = 410.7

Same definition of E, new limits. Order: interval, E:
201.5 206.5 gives 19.82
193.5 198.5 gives 20.41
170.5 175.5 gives 20.74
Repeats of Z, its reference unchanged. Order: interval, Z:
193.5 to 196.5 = 25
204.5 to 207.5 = 54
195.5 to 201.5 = 11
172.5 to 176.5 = 18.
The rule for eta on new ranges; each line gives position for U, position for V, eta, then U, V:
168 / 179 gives 33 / 462.8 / 430.2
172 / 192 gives 23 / 449.7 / 426.6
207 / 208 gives -8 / 373.8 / 381.5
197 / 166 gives -39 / 416.7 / 455.4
